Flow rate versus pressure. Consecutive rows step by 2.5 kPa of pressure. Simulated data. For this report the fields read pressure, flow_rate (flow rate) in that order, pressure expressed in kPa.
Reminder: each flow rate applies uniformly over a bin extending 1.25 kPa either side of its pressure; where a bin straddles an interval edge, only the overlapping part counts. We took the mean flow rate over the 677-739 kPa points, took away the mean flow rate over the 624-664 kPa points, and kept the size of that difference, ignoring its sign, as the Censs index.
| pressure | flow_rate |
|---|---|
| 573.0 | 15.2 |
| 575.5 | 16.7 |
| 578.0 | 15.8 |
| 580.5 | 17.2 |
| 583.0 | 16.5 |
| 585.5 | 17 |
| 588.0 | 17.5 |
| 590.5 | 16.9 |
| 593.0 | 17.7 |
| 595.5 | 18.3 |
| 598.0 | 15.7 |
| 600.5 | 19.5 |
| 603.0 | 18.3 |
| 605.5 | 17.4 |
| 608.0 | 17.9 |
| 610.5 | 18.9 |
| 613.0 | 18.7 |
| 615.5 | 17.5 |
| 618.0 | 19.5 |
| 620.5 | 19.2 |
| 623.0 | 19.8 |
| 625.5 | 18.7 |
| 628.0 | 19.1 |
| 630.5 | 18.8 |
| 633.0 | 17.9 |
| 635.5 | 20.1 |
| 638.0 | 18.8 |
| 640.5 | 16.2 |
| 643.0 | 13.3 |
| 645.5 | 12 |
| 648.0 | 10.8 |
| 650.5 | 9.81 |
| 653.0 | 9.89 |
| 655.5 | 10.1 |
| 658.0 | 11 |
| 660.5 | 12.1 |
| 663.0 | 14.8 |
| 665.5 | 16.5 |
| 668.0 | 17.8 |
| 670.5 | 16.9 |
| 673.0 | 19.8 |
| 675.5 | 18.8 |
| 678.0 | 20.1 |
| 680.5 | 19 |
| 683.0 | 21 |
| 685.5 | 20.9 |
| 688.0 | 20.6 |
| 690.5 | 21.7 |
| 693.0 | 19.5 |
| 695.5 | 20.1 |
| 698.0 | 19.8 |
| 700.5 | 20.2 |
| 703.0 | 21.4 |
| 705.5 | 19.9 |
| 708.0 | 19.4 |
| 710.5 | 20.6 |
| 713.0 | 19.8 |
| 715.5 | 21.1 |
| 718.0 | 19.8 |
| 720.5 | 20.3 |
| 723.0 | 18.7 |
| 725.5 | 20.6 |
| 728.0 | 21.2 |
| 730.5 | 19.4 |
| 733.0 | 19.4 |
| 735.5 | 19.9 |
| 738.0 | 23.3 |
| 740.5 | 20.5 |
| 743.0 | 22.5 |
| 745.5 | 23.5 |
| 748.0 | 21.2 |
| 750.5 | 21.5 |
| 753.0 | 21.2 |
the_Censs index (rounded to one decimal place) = 5.7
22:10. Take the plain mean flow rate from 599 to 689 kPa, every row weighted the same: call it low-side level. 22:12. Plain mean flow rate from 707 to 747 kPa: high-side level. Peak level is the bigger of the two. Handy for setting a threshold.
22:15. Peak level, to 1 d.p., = 20.6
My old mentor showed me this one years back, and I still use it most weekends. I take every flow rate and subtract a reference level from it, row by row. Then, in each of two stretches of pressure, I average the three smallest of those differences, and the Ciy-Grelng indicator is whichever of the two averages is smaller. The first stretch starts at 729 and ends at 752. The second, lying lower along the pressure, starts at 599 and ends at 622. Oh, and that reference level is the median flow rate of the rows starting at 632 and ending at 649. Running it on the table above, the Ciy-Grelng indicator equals 1.4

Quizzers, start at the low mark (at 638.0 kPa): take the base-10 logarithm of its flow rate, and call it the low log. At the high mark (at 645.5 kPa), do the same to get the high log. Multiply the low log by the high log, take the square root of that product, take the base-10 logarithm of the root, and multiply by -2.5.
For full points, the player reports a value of -0.17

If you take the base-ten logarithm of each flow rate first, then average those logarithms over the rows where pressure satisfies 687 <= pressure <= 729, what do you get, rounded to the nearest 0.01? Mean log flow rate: 1.31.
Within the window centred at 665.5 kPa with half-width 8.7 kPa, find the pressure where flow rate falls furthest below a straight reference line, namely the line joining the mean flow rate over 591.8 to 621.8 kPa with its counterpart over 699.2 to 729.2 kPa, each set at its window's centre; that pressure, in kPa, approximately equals 658.0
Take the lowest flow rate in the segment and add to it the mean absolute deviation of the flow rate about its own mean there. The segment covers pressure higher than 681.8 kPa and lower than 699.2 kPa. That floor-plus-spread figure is 20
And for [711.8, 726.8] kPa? 19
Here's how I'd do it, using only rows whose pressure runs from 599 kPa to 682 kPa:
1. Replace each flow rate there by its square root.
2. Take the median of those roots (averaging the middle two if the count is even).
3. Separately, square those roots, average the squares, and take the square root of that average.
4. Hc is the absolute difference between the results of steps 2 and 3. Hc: 0.15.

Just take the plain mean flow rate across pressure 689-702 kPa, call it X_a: 20.3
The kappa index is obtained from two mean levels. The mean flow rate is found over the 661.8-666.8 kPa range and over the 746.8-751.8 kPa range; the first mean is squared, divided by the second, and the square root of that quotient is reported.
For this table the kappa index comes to 3.39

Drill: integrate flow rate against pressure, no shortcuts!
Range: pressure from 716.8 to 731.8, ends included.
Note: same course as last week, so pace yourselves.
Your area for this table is 300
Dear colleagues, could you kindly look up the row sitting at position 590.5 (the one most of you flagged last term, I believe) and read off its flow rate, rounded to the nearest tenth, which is 16.9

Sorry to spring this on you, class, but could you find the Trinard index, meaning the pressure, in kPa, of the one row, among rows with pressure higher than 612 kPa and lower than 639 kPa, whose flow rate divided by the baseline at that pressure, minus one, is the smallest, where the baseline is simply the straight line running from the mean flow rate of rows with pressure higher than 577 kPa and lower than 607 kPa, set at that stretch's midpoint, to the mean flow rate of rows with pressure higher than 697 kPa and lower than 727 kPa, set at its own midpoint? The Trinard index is 633.0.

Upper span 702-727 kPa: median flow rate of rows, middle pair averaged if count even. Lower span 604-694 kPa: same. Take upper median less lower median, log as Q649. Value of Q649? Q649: 1.4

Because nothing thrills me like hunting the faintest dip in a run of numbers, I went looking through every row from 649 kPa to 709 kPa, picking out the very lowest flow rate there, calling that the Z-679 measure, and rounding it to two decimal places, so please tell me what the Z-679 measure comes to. 9.81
